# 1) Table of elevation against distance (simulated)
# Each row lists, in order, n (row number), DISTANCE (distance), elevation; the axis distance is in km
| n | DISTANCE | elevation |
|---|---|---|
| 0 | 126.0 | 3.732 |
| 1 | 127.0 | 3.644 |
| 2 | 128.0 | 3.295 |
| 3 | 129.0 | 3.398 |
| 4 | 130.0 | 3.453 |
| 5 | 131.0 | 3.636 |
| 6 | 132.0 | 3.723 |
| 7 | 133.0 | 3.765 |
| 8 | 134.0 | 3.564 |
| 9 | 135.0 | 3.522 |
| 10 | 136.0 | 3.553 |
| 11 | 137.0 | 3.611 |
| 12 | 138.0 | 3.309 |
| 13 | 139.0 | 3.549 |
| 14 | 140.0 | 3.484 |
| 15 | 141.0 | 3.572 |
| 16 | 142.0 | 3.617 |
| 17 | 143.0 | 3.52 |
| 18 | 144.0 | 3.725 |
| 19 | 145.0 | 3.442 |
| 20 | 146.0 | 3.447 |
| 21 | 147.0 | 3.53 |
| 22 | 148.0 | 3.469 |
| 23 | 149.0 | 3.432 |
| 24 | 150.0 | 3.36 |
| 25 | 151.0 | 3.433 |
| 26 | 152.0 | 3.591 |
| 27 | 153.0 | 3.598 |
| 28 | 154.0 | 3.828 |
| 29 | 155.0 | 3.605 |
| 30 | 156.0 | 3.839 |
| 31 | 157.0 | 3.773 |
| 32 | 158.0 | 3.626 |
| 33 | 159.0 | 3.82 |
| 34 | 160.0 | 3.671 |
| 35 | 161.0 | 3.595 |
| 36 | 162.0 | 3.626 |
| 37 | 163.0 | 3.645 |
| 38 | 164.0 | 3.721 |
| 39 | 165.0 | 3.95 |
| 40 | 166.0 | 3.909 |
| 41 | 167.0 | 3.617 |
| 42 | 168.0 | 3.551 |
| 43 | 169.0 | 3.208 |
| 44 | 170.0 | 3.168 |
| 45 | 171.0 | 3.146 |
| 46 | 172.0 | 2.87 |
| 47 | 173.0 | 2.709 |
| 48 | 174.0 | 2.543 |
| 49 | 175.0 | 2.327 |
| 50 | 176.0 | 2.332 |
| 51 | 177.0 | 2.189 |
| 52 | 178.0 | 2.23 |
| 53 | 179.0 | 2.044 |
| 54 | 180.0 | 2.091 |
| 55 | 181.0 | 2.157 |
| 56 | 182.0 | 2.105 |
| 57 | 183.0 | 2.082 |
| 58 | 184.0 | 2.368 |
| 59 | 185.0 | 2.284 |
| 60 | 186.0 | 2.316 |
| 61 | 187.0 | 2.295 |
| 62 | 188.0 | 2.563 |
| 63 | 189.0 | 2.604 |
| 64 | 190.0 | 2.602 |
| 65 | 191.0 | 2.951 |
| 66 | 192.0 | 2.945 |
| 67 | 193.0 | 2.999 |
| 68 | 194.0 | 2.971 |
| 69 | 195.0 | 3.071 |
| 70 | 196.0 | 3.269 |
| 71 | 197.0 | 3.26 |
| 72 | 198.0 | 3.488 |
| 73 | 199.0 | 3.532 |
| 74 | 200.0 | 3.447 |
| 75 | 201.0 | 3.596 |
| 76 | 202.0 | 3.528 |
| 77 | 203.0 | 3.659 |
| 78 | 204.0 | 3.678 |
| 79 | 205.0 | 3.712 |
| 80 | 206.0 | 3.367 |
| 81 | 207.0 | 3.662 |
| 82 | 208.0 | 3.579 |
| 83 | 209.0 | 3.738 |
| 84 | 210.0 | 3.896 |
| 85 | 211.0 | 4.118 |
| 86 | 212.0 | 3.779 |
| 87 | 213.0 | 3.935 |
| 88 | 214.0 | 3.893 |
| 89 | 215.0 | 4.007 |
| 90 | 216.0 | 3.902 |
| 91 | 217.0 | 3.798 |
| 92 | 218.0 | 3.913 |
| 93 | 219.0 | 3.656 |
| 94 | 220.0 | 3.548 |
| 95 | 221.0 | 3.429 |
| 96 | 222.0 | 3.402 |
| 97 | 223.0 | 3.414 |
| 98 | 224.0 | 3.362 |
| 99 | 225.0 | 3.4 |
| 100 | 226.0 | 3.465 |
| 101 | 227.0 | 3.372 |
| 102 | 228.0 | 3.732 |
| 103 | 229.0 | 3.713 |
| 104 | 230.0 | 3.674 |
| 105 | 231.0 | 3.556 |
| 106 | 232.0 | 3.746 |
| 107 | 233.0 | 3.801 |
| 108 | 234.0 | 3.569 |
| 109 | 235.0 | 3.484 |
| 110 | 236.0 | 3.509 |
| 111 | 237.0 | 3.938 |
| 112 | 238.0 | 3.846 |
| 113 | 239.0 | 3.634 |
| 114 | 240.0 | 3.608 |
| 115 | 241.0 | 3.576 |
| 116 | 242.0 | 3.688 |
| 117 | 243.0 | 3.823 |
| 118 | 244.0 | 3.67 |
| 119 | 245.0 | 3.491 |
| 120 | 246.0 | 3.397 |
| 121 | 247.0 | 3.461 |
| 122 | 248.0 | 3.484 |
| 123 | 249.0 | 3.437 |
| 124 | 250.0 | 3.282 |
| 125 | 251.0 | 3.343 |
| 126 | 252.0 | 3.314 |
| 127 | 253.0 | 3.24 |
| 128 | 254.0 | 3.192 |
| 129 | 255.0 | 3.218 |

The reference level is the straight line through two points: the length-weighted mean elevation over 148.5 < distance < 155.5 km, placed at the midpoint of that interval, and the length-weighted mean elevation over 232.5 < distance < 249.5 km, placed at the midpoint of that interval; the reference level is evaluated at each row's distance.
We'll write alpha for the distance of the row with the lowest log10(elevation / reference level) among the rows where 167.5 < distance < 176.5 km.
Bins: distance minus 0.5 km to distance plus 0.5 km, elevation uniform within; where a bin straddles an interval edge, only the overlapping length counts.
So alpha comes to 175.0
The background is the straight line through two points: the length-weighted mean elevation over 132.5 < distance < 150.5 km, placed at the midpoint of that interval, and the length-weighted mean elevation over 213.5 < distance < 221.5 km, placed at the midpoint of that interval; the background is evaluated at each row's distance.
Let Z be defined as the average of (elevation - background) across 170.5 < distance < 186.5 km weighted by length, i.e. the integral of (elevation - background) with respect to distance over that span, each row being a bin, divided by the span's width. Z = -1.28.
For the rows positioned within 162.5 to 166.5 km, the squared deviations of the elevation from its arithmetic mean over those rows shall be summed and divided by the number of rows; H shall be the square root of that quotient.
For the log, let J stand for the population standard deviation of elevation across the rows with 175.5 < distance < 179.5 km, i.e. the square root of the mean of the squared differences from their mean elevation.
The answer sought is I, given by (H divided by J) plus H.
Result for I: 1.35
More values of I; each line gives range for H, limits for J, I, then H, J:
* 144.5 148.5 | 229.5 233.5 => 0.42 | 0.03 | 0.092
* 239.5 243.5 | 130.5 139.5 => 0.87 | 0.10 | 0.124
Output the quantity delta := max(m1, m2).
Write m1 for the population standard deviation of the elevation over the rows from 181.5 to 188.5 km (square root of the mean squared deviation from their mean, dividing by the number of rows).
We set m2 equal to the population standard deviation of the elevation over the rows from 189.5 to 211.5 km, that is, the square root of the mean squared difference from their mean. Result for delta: 0.359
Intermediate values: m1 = 0.151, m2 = 0.36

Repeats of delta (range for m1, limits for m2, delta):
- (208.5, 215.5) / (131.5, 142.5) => 0.120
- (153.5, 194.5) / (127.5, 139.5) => 0.643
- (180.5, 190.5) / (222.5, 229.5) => 0.187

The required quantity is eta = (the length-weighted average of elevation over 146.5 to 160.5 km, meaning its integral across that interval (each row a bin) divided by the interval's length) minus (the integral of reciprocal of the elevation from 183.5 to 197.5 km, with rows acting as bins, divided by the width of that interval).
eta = 3.24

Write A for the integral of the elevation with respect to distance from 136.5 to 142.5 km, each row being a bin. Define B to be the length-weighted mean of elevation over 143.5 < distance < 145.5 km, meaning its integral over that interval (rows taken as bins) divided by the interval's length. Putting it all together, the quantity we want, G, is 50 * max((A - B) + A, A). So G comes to 1935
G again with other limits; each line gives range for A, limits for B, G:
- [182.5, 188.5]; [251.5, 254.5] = 1228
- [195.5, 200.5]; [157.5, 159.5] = 1513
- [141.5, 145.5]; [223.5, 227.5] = 1260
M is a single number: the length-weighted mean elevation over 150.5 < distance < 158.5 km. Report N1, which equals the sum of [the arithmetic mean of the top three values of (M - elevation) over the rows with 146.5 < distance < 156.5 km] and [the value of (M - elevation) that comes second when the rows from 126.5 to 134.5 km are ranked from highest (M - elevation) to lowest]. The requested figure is 0.52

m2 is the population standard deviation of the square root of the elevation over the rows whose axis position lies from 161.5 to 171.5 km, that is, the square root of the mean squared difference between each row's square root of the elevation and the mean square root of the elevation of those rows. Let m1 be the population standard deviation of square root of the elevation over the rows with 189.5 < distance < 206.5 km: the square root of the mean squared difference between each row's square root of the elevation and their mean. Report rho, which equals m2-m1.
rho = -0.01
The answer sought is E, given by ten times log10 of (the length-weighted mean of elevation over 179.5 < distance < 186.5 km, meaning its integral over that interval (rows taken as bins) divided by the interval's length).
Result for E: 3.4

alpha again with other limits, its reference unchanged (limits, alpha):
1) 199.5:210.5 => 206.0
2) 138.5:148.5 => 145.0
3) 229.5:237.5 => 235.0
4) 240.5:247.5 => 246.0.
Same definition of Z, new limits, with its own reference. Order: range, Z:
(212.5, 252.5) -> -0.21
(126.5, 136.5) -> 0.06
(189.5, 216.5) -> -0.22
